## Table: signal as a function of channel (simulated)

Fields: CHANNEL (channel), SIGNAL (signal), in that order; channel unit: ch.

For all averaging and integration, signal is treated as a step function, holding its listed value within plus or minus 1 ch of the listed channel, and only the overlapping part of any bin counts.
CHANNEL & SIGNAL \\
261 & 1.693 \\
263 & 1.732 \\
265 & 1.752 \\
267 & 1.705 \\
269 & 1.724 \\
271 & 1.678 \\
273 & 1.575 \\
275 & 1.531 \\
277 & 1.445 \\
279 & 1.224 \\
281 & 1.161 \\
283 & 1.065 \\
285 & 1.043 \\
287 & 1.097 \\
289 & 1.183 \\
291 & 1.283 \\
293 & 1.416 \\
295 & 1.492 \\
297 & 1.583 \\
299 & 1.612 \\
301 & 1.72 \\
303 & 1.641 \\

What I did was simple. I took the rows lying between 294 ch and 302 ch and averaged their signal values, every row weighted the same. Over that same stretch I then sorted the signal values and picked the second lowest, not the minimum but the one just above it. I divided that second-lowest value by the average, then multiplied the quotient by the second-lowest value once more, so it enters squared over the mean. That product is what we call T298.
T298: 1.56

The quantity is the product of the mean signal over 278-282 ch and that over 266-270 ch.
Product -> 2.04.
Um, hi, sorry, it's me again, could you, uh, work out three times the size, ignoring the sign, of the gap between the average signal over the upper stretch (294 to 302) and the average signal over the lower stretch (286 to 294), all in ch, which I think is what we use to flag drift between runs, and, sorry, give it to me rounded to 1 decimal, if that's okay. 1.1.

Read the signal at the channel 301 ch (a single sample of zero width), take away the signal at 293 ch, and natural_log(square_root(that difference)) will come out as -0.60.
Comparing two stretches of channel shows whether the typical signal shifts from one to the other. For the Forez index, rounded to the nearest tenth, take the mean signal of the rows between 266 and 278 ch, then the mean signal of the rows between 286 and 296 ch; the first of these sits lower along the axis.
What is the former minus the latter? 0.3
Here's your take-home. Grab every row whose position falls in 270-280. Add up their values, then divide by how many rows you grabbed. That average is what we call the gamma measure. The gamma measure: 1.5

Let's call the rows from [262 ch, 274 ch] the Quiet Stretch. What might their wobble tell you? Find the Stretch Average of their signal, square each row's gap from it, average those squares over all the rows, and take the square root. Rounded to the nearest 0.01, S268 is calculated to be 0.06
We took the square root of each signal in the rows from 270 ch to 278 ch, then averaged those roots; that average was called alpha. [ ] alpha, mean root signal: 1.25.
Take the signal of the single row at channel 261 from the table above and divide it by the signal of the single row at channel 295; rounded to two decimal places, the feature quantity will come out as 1.13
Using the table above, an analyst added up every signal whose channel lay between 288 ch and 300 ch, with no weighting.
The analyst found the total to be 8.6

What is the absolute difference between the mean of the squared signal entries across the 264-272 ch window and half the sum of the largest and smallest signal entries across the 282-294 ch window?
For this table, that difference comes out 1.7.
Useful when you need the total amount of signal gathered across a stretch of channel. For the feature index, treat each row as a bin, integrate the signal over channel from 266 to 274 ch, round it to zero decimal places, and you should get 13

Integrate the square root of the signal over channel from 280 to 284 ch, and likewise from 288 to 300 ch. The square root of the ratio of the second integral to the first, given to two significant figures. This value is 1.8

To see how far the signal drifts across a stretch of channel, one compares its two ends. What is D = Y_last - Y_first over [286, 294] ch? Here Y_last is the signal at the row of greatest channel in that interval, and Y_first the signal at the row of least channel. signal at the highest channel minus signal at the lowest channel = 0.32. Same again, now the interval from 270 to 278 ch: -0.23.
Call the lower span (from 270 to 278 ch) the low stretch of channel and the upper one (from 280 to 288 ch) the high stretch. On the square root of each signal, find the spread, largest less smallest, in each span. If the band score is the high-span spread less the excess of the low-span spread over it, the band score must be 0.02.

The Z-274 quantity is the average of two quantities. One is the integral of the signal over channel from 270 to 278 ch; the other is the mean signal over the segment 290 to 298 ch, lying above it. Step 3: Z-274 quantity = 7.0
